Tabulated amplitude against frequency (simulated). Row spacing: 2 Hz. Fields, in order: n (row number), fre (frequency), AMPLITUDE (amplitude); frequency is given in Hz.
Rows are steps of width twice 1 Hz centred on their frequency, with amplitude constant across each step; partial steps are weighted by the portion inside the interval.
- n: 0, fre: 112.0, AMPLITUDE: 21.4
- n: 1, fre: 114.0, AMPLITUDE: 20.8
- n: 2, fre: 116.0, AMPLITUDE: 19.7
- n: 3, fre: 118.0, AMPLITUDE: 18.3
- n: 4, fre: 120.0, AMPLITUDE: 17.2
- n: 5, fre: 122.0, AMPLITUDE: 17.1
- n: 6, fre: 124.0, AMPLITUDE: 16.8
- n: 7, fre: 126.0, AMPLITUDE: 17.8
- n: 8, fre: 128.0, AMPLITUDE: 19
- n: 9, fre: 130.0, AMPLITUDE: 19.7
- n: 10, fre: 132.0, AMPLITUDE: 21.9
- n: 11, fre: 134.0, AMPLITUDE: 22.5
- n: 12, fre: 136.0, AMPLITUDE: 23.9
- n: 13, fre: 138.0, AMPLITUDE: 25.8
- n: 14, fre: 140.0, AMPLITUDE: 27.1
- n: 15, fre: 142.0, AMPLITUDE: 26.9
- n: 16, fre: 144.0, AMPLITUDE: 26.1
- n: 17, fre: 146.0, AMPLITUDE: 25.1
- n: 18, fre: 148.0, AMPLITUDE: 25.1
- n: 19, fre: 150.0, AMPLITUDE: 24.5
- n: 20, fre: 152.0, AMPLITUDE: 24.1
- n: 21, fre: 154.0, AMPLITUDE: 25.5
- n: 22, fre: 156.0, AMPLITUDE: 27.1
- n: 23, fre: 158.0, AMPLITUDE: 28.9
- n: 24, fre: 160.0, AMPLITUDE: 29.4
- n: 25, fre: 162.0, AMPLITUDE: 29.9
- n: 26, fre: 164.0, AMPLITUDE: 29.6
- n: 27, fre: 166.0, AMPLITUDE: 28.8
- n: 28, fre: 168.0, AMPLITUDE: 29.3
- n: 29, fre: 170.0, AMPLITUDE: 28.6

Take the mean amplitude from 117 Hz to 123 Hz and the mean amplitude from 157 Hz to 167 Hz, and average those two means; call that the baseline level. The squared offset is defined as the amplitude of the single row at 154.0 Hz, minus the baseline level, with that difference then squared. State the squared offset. 4.3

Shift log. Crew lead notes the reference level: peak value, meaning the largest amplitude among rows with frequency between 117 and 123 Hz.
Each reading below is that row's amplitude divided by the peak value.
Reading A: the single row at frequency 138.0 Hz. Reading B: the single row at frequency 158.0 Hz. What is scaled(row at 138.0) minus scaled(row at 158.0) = -0.17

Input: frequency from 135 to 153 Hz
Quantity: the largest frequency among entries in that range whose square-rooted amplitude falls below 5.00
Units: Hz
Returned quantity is 152.0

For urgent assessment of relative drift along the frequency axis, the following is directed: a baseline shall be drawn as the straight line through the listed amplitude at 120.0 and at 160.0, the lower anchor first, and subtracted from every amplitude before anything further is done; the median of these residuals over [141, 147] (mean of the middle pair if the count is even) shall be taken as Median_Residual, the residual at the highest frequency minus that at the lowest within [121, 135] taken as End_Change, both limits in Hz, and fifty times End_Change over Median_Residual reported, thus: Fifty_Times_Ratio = 55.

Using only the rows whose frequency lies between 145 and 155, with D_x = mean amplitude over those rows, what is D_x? 25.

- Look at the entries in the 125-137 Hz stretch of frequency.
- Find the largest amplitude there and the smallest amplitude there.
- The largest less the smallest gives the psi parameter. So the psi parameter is 6.1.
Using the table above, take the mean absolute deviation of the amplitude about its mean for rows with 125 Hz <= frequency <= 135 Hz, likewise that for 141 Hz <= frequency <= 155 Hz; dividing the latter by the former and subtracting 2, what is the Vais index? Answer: -1.6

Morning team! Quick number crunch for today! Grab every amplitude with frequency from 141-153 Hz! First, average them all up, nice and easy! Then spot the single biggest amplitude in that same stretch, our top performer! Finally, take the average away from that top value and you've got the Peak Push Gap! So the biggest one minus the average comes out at 1.6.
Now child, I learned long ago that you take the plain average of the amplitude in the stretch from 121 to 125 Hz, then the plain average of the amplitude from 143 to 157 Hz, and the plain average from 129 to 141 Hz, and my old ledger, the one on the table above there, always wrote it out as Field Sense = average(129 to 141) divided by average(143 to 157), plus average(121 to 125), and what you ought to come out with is 17.9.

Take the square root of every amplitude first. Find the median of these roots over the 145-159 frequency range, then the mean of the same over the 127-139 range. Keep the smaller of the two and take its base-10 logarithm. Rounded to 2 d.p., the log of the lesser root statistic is 0.67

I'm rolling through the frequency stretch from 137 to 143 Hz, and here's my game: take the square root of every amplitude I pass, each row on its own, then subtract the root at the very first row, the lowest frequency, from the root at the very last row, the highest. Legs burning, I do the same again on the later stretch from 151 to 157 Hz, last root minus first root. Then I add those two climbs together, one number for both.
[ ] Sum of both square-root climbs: 0.40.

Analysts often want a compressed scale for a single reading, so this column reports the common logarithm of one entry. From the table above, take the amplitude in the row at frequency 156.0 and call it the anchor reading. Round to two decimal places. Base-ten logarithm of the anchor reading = 1.43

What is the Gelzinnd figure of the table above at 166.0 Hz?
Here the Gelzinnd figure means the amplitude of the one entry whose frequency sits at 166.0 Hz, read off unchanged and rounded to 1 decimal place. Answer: 28.8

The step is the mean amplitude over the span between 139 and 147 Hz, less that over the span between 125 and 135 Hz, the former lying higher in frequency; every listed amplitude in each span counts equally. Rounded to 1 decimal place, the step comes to 6.1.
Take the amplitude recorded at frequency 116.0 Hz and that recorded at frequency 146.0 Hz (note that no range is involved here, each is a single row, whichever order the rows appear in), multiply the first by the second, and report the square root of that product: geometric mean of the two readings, 22.2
